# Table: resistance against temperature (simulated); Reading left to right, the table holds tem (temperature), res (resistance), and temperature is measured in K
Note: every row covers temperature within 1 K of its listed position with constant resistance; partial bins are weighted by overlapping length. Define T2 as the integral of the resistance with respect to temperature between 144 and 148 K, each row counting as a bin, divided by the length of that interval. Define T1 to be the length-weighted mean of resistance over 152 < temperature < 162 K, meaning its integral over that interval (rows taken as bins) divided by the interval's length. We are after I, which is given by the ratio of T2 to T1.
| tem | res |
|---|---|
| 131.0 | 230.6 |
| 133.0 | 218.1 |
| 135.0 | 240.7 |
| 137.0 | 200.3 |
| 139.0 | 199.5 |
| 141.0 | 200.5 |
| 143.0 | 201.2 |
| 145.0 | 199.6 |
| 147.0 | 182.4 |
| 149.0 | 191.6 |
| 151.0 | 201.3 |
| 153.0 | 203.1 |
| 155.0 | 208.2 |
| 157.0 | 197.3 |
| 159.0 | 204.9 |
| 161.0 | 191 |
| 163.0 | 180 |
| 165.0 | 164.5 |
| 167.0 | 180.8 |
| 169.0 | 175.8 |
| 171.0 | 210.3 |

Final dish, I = 0.95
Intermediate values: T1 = 201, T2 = 191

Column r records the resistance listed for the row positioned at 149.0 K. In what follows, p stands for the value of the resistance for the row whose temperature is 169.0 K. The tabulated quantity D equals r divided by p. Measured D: 1.09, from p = 175.8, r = 191.6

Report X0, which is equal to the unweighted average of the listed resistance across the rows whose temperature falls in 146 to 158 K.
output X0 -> 197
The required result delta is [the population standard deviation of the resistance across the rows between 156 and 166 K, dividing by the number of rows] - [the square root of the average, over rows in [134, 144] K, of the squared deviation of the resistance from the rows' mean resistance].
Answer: -2.0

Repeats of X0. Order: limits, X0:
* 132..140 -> 215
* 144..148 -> 191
